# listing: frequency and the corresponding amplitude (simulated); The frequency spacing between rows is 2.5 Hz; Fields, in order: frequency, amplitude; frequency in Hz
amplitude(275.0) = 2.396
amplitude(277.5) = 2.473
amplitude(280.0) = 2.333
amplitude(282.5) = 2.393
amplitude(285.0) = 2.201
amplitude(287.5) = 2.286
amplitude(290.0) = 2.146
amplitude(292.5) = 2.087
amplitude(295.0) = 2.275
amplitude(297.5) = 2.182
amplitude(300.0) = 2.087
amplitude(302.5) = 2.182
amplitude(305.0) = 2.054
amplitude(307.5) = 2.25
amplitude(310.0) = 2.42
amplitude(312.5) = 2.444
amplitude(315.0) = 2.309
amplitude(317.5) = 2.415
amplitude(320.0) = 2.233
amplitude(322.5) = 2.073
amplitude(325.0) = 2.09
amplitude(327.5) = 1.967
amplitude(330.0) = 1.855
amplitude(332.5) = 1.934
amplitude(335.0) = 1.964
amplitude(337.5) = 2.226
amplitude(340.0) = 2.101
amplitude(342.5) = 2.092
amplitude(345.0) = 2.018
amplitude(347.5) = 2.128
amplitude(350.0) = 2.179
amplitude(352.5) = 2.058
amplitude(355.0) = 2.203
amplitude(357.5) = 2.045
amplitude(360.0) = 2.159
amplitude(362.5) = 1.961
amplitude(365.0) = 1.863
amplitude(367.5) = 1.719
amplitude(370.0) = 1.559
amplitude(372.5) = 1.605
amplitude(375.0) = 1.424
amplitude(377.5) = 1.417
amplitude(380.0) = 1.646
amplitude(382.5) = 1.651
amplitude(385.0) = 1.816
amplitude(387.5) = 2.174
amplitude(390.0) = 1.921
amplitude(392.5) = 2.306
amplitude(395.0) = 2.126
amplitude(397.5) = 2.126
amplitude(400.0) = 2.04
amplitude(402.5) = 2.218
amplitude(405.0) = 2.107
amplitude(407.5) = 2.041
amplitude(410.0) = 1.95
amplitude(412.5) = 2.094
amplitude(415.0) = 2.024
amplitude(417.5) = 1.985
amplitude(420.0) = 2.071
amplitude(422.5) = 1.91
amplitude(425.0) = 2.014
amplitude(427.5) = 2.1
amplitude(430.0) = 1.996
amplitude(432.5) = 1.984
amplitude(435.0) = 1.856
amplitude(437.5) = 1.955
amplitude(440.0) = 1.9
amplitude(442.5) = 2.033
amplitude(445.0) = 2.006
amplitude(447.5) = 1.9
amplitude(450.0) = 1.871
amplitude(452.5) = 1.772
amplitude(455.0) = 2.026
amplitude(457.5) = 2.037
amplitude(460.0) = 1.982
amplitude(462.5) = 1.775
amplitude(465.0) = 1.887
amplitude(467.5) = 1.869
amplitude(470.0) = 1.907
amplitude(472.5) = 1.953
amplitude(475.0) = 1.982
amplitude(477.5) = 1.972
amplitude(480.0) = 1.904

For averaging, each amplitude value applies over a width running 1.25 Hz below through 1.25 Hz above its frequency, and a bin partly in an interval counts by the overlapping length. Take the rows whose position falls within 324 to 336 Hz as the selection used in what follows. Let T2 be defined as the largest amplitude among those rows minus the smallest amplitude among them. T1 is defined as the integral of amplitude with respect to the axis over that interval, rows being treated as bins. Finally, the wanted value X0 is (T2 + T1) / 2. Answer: 11.9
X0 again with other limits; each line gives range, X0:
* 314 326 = 13.5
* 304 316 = 14.0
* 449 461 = 11.8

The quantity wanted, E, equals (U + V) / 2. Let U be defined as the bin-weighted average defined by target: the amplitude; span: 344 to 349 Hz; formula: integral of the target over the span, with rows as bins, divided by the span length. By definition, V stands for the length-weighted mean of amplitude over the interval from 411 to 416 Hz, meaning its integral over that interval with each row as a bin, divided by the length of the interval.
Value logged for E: 2.07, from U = 2.08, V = 2.06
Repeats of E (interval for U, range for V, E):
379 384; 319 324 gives 1.90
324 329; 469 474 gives 1.98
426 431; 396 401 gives 2.07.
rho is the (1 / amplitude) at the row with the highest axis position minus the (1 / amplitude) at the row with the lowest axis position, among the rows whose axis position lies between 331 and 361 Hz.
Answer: -0.05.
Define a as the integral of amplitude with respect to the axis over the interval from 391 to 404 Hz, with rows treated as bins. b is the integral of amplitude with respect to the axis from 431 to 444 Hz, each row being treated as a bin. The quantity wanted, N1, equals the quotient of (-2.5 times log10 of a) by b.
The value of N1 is -0.143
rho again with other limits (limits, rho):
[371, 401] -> -0.13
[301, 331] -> 0.08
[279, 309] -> 0.02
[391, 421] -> 0.05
